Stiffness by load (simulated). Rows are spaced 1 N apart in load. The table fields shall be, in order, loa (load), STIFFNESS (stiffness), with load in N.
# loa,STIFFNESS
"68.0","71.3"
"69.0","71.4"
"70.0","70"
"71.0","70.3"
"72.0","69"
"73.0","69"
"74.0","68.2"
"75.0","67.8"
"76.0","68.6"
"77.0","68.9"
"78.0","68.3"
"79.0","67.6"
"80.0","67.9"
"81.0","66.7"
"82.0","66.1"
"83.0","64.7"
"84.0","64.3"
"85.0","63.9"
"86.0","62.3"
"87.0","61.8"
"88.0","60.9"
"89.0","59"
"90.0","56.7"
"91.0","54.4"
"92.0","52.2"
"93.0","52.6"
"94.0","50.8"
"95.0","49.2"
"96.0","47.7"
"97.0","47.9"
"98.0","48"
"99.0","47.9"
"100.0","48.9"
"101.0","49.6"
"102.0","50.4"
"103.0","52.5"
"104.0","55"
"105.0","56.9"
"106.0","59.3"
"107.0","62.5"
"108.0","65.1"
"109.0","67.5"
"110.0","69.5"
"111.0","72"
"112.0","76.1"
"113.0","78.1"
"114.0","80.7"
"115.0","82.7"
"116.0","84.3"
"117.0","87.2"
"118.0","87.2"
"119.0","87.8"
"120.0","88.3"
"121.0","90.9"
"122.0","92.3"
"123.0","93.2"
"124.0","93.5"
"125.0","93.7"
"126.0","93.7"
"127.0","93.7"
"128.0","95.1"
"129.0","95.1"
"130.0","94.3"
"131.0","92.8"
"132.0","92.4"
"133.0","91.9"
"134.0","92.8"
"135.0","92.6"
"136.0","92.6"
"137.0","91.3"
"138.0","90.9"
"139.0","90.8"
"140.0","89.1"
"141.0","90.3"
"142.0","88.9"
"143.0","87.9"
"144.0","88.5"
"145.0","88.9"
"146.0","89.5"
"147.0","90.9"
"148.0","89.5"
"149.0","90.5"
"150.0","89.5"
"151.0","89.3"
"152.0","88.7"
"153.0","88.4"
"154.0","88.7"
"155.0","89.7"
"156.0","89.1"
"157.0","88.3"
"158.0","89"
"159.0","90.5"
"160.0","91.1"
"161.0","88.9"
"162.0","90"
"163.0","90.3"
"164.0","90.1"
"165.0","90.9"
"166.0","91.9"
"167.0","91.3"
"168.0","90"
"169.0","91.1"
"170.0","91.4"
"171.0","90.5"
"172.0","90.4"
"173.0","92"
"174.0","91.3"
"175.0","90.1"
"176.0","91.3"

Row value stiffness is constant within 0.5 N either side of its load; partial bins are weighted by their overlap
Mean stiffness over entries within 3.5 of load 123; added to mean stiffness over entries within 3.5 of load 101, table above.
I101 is 143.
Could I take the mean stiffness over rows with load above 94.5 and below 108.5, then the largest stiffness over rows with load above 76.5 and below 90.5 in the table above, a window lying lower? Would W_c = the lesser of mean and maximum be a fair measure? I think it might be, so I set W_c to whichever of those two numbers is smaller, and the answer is 53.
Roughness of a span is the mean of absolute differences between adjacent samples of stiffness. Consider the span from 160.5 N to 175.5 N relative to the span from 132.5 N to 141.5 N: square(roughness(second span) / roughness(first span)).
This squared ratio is 1.2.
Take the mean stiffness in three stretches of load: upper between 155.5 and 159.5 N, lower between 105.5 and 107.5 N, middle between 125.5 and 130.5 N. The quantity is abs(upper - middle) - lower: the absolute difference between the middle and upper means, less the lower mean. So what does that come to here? -56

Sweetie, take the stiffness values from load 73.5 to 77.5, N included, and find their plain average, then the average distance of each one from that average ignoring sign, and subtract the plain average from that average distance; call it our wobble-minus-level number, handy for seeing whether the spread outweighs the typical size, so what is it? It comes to -68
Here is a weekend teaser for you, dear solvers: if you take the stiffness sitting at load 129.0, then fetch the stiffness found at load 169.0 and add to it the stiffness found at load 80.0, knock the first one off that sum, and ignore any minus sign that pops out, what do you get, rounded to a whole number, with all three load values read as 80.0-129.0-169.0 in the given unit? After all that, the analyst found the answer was 64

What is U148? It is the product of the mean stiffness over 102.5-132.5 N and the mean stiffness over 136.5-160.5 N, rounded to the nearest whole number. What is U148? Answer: 7264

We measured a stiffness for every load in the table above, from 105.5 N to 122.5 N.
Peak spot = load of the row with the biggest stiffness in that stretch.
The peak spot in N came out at 122.0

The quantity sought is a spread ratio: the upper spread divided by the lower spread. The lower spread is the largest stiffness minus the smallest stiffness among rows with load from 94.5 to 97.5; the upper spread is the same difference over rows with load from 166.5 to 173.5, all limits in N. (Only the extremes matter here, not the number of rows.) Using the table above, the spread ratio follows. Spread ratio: 1.3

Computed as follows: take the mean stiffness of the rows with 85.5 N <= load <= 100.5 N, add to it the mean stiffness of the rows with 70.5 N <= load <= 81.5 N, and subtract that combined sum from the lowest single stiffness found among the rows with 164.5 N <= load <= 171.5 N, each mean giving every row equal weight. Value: -32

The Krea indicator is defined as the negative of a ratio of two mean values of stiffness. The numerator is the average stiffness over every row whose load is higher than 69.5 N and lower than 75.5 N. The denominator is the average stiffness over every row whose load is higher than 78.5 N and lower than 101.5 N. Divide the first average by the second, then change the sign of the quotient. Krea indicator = -1.2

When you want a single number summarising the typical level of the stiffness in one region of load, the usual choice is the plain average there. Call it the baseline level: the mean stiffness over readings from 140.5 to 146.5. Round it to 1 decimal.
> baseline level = 89.0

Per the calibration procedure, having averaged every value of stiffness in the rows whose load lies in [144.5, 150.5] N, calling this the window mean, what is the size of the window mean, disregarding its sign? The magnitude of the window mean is 90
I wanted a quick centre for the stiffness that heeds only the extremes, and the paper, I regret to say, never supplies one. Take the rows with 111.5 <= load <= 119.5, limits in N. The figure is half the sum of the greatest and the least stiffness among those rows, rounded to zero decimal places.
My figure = 82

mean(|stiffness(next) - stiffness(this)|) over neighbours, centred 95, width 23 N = 1.33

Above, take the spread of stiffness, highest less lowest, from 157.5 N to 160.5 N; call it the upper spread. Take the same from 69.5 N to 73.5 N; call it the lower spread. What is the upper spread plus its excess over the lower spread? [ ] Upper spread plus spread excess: 2.9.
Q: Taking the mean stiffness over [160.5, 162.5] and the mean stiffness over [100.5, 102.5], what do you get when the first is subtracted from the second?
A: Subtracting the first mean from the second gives -39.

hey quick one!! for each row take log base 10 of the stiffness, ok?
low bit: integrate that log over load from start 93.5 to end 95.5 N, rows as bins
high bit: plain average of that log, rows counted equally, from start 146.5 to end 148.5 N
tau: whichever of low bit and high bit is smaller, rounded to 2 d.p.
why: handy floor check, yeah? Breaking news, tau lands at 1.96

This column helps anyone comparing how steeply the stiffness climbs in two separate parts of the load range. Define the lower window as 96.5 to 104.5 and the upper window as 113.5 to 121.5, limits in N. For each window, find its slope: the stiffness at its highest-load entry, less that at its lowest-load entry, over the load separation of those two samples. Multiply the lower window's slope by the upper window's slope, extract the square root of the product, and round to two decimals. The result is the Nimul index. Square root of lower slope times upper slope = 1.22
